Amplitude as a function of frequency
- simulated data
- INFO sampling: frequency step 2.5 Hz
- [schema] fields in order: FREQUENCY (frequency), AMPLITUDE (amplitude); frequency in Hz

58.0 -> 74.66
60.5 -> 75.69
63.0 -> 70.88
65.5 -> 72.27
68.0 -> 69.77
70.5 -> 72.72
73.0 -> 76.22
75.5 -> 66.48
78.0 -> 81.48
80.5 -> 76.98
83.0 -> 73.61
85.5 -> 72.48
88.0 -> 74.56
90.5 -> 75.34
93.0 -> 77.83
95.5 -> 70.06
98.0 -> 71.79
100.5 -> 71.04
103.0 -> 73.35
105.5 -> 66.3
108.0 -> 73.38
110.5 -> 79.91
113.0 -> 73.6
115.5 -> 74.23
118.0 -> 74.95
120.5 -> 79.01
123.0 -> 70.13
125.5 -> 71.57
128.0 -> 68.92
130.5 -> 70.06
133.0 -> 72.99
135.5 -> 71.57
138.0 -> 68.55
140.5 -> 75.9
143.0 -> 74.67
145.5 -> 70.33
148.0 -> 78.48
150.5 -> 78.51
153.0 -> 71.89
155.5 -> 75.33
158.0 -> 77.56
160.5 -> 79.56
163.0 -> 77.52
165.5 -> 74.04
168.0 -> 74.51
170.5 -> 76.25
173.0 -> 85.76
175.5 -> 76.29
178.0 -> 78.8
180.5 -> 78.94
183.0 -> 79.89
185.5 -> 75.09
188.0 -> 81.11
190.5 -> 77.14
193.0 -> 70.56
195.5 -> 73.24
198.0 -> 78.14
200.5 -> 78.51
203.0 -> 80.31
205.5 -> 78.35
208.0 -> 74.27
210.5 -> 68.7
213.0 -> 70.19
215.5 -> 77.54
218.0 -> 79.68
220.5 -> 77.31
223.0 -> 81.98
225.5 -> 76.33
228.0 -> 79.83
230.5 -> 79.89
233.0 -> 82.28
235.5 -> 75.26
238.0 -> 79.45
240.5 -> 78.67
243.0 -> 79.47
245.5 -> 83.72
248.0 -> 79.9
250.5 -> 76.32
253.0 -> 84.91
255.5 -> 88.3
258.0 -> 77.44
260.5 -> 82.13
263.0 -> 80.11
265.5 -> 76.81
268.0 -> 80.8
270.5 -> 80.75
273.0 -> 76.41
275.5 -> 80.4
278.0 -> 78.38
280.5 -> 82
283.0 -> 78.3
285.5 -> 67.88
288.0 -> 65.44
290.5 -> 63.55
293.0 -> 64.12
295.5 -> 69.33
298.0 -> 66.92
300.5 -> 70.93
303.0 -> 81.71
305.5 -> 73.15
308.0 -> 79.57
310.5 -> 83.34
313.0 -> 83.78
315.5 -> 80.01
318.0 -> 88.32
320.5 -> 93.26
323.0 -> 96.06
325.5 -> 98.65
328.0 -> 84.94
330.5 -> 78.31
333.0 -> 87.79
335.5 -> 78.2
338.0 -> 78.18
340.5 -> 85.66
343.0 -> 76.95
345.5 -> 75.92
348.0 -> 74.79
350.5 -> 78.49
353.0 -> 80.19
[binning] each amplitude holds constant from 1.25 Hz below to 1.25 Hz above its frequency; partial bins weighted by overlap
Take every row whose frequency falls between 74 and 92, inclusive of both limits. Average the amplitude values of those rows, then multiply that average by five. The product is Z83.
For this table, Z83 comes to 372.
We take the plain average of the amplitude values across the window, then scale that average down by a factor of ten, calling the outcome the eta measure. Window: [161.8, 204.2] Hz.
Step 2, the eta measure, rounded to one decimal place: 7.7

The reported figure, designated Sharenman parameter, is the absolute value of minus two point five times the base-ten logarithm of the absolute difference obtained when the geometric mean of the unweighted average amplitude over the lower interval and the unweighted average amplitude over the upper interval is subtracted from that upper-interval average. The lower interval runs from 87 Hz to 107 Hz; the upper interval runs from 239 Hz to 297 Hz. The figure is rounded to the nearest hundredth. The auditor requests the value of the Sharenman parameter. 0.93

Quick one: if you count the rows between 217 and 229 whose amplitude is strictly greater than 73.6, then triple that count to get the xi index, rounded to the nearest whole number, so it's 15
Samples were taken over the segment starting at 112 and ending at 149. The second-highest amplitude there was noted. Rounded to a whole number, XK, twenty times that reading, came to 1570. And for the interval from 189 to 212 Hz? 1570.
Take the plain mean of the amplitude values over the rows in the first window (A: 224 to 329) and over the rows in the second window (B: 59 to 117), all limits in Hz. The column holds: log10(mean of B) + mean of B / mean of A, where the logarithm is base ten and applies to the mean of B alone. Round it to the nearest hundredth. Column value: 2.79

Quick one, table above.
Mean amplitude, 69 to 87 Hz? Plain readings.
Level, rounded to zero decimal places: 74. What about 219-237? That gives 79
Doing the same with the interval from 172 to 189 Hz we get 79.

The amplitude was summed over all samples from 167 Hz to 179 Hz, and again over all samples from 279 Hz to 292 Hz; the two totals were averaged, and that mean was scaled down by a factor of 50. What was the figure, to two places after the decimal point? 7.49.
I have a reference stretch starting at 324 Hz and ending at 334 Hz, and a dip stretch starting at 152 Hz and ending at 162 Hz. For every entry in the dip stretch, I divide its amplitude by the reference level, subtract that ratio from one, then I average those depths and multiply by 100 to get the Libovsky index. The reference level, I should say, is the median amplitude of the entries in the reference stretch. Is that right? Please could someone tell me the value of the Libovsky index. 12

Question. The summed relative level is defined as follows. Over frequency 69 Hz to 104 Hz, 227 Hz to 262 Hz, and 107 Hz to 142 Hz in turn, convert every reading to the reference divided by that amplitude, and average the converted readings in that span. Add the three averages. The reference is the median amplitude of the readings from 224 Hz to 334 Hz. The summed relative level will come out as 3.17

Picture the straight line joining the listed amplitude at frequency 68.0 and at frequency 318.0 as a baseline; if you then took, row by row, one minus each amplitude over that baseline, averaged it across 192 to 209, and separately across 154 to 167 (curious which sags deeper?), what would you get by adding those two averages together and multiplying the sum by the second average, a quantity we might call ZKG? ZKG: 0.000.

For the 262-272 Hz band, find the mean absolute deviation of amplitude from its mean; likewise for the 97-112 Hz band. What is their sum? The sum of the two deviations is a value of 4.3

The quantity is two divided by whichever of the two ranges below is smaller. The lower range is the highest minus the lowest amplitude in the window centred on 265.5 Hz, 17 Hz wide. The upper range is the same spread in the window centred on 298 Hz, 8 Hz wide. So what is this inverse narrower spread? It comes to 0.50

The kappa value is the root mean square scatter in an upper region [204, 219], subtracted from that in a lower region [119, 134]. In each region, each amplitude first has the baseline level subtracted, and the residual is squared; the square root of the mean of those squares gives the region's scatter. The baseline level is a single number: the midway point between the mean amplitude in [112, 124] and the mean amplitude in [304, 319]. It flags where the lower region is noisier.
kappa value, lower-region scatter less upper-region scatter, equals 1.5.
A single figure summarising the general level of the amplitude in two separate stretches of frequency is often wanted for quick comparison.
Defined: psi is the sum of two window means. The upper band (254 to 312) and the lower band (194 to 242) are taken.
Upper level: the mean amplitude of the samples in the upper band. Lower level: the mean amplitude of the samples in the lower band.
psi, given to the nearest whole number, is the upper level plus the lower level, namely 153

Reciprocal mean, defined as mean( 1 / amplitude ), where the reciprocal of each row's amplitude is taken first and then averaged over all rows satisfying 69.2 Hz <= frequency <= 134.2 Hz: 0.0137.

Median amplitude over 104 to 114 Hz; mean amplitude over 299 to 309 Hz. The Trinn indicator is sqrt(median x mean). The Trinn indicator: 75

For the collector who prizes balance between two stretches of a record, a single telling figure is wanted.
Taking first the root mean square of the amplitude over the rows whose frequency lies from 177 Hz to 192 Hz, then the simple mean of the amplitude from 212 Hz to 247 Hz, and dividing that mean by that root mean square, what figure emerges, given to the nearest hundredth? 1.00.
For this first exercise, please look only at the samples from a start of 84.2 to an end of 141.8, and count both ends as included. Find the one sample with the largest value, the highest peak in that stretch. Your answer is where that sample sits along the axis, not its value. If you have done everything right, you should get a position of 110.5 Hz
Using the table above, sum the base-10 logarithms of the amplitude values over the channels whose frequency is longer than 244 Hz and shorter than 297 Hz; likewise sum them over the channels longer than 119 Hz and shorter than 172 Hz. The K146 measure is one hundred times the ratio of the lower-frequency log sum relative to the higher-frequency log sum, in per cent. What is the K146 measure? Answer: 99.2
